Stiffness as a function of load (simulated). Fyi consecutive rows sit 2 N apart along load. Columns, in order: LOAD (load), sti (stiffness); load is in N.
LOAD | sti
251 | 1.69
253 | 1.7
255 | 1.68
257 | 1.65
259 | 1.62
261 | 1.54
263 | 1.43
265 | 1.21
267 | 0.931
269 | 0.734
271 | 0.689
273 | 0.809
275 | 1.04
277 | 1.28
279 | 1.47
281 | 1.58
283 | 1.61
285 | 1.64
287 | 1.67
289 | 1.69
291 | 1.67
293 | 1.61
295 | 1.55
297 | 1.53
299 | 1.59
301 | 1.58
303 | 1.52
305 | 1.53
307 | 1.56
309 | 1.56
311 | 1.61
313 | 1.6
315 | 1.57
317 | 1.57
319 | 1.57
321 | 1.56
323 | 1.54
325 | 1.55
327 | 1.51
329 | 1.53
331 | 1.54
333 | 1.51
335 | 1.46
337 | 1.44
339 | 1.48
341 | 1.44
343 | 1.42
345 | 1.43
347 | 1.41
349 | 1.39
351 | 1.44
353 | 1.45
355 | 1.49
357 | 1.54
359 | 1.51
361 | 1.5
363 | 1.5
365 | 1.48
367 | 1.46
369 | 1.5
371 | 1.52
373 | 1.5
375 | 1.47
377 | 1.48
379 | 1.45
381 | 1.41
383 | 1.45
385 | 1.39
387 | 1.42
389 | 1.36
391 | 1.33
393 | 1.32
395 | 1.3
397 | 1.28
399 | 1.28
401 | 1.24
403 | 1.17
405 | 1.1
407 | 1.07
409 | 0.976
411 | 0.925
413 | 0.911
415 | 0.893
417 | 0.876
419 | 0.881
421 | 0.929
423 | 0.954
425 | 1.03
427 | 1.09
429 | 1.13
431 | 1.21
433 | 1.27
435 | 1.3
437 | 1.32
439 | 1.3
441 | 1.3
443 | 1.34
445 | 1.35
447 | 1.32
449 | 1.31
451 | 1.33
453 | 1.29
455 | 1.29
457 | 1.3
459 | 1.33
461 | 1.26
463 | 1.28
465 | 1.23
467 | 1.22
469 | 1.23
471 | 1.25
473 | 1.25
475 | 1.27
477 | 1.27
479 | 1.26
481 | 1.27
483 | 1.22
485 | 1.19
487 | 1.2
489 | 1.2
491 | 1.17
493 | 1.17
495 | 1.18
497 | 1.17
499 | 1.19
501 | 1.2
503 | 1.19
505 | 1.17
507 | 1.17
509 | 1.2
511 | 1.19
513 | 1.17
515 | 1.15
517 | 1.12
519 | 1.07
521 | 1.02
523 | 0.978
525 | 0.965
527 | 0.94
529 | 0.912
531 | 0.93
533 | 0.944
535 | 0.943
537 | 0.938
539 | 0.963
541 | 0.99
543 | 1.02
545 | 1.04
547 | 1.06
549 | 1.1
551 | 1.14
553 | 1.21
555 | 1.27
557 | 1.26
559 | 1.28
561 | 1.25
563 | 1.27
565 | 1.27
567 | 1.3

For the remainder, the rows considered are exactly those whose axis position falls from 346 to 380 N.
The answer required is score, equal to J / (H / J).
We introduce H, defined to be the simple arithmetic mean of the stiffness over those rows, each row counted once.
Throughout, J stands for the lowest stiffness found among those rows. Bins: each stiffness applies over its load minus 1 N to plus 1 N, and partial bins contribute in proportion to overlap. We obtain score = 1.3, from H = 1.48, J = 1.39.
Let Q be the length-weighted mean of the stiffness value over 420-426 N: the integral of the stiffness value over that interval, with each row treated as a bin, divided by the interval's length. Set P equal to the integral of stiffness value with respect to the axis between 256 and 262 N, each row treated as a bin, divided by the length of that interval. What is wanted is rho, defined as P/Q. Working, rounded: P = 1.60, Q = 0.97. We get 1.65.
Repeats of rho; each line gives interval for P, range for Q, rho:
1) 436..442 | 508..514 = 1.10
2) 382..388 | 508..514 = 1.20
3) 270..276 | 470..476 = 0.67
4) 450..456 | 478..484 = 1.04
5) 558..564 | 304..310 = 0.82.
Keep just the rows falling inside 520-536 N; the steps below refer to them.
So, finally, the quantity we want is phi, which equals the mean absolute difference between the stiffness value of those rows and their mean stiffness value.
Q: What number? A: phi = 0.03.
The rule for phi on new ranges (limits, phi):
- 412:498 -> 0.10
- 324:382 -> 0.04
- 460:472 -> 0.02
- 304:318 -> 0.02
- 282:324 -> 0.04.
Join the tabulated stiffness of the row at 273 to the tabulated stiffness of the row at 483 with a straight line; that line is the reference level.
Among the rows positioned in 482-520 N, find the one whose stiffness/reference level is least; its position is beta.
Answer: 519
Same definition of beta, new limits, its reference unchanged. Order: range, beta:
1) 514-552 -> 529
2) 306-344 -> 343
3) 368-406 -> 405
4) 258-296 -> 271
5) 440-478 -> 467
